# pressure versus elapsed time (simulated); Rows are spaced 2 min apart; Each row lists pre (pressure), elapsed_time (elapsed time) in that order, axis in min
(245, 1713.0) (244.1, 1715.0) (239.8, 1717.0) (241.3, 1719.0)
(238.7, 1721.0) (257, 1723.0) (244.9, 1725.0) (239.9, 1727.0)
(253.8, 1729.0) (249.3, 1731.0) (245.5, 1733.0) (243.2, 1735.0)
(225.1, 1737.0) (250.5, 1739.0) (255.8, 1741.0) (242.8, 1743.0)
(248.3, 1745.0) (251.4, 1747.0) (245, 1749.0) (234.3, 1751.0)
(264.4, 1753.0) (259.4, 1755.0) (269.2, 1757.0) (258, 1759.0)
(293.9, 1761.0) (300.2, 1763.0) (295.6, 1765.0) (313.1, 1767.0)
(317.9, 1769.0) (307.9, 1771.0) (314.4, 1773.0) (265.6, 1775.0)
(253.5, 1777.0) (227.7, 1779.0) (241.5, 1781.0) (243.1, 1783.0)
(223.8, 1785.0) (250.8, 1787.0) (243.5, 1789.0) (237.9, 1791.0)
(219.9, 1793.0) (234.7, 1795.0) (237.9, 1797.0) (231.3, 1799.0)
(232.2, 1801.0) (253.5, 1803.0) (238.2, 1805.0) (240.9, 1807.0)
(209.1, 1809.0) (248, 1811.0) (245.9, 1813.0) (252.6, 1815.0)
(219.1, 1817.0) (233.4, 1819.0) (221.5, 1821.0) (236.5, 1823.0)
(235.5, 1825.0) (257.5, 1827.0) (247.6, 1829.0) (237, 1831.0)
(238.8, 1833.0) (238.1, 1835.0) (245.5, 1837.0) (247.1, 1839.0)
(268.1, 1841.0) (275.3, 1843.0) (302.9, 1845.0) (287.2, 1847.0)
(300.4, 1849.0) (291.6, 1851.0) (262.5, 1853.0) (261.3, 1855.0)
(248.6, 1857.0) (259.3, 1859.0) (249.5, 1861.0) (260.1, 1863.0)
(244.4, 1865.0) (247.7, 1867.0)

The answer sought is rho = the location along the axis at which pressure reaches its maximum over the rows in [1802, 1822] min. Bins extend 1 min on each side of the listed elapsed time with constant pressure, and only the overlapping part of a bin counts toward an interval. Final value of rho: 1803.0 min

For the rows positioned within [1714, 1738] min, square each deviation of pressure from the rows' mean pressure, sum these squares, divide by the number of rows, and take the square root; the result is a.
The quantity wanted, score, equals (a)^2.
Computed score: 60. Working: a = 7.8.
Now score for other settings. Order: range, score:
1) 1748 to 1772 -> 728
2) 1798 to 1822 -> 176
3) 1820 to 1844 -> 207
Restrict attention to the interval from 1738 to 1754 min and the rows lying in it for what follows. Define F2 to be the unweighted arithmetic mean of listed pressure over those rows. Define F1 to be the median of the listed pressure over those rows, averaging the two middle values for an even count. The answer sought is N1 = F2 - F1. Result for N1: -0.3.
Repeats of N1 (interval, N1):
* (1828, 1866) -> 2.0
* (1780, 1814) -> -1.0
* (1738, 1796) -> 9.4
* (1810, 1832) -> 2.5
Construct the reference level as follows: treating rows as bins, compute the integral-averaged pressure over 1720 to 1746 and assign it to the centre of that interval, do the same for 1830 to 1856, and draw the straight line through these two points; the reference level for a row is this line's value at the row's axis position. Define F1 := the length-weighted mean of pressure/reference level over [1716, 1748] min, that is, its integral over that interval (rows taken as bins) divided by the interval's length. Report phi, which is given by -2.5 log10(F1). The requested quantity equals 0.00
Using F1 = 1.00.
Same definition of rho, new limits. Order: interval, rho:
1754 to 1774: 1769.0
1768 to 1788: 1769.0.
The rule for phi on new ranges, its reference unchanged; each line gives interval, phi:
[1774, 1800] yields 0.07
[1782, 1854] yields 0.06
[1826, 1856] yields 0.01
